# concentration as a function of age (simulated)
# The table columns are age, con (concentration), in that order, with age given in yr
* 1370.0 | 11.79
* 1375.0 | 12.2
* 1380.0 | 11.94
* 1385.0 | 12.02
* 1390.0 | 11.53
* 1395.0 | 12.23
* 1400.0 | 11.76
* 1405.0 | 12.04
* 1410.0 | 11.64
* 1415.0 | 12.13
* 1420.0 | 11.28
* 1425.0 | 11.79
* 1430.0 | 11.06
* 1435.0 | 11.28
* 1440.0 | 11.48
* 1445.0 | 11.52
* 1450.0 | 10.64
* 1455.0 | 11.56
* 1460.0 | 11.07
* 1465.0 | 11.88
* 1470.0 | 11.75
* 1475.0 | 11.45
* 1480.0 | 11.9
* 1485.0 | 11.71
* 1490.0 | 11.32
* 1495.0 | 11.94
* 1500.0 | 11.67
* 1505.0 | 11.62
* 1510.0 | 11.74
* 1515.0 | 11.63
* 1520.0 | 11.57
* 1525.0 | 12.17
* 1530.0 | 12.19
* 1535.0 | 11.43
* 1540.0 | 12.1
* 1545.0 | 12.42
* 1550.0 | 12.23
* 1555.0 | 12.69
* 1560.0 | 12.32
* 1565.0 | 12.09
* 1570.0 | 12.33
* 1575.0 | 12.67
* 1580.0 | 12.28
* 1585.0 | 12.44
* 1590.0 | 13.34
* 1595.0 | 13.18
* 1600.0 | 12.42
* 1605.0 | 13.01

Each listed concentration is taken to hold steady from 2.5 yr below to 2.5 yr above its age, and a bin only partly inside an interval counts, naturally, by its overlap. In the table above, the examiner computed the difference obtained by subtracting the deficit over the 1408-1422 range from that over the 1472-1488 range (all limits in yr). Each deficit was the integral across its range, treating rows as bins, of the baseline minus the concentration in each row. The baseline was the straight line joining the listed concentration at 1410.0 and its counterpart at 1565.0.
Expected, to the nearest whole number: 3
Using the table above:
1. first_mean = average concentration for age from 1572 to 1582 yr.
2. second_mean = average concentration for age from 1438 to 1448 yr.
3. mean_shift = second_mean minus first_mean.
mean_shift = -1.0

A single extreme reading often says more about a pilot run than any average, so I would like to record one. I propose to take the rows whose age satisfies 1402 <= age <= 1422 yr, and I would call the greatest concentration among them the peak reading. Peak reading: 12.13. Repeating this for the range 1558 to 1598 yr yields 13.34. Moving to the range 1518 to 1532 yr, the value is 12.19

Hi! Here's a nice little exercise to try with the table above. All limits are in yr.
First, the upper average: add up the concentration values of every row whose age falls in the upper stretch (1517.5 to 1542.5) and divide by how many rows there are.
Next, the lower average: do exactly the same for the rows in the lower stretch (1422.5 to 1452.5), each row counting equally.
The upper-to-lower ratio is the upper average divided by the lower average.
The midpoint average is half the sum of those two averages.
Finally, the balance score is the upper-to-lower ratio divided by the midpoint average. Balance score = 0.091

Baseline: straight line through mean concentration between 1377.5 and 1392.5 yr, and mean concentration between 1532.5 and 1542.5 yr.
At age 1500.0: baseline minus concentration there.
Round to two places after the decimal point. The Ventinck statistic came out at 0.11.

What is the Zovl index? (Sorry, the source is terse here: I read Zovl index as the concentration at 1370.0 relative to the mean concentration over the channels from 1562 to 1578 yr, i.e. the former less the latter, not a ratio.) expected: -0.57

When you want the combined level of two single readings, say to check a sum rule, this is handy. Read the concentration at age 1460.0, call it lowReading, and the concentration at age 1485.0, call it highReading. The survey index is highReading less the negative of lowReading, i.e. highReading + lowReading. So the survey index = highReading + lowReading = 22.8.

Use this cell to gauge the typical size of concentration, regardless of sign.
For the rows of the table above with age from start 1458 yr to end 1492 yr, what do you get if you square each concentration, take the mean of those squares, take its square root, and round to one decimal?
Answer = 11.6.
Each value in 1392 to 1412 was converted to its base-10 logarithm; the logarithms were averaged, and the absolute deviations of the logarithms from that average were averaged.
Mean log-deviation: 0.008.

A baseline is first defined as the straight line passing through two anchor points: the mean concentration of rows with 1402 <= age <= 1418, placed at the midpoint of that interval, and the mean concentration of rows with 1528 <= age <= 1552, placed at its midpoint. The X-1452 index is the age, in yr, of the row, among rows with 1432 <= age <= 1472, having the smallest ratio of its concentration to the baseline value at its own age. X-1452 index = 1450.0 yr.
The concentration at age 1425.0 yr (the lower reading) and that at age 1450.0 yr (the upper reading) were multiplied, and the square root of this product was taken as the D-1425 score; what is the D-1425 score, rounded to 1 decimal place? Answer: 11.2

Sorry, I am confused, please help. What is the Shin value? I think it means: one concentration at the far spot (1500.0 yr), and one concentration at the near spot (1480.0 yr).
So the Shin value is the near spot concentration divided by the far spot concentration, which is 1.02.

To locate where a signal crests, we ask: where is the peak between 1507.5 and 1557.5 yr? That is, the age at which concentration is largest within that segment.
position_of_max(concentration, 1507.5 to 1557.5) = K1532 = 1555.0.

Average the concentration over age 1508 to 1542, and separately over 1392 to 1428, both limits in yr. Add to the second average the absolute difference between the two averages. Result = 11.8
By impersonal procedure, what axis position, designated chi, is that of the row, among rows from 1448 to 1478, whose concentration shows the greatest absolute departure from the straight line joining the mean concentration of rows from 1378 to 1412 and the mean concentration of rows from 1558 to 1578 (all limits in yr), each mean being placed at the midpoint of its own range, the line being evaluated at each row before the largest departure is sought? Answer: 1450.0 yr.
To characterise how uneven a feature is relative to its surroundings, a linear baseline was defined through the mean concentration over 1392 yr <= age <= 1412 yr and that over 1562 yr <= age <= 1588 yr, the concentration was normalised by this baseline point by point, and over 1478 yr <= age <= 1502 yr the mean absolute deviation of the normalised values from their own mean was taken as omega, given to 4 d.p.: 0.0149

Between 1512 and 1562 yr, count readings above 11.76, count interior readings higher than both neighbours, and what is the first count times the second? 21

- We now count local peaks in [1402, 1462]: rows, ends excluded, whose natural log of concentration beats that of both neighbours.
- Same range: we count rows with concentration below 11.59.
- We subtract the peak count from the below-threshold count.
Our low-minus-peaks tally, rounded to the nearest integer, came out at 4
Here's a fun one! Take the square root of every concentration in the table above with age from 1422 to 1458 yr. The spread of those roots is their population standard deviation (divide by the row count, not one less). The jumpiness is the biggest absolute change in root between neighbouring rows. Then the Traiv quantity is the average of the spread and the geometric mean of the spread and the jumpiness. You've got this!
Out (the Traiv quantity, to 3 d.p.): 0.069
